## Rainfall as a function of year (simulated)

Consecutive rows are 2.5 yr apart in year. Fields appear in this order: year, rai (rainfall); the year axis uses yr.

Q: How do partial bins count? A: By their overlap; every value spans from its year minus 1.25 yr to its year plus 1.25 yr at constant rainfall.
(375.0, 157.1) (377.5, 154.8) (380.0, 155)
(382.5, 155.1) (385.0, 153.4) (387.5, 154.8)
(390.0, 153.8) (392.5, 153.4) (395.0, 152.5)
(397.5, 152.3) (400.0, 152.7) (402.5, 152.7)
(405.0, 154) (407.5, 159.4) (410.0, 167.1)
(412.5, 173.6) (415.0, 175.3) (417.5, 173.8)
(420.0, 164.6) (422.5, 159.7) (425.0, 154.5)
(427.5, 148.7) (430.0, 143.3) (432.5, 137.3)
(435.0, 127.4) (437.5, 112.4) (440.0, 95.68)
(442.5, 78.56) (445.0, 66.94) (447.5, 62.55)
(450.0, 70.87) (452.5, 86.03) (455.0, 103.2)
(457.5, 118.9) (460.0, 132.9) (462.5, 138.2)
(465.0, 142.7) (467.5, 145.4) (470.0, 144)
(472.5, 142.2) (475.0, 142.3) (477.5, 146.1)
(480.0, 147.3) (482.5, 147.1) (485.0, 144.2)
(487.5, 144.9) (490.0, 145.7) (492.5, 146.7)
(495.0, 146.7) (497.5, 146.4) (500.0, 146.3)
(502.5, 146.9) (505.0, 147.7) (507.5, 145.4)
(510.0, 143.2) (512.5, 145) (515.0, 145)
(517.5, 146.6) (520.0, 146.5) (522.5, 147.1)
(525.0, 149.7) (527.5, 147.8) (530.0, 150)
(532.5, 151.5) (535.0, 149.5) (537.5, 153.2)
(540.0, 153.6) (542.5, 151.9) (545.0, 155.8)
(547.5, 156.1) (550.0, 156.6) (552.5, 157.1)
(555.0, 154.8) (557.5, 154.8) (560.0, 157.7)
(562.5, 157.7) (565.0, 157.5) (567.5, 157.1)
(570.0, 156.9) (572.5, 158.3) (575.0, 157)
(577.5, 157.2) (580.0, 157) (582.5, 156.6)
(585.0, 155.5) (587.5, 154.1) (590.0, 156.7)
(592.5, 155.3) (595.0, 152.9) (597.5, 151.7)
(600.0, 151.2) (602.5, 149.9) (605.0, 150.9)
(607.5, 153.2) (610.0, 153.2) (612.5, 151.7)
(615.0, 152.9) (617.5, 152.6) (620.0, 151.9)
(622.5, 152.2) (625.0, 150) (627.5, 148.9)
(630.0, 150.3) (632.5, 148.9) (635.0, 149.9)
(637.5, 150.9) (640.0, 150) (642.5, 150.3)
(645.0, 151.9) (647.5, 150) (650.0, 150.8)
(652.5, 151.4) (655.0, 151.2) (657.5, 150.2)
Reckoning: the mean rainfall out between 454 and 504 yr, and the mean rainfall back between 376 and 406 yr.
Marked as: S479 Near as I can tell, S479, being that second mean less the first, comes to 13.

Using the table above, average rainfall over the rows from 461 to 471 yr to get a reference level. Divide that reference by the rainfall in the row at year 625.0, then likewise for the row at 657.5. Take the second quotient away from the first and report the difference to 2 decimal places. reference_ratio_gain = 0.00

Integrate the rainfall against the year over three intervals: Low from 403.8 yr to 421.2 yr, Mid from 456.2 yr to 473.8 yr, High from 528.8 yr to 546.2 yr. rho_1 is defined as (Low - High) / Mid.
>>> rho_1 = 0.11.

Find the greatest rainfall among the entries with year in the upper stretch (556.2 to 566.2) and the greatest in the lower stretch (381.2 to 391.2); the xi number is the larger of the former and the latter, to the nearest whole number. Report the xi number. 158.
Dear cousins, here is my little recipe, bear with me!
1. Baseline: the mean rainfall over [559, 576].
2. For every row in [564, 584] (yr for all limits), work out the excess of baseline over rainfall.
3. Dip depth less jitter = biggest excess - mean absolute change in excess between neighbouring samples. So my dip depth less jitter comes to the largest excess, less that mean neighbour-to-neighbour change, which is 0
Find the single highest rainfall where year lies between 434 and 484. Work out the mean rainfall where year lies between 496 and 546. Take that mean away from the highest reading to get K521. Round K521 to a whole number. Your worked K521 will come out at -1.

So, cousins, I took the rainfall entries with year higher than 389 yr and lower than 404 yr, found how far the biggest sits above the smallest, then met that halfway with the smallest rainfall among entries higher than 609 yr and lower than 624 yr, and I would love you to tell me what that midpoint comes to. 76.6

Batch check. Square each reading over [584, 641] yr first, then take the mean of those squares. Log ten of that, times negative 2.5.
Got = -10.9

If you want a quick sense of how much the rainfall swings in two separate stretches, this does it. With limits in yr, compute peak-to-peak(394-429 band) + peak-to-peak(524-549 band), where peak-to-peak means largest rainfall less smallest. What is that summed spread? 35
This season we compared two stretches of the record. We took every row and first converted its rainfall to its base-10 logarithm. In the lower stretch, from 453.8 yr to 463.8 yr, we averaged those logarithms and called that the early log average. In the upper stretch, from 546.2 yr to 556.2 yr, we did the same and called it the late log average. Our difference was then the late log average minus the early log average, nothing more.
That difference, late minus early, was 0.105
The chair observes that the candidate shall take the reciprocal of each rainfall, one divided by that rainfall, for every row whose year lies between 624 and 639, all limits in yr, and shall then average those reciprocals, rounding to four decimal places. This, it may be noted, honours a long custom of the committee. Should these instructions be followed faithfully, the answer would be 0.0067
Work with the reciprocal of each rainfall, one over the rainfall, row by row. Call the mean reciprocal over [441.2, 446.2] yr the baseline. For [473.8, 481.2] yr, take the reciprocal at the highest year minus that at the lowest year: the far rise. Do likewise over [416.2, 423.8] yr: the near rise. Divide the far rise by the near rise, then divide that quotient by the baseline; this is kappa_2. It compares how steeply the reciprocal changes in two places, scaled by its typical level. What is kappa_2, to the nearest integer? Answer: -34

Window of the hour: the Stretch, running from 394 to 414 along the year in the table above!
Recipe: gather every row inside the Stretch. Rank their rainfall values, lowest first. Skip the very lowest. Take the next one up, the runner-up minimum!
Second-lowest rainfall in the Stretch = 152.5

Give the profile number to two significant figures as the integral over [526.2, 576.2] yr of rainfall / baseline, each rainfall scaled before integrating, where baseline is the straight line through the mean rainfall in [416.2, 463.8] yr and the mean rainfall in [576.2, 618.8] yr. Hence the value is 54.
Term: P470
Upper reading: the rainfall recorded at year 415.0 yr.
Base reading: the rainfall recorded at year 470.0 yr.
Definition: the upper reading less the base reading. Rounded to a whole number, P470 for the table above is 31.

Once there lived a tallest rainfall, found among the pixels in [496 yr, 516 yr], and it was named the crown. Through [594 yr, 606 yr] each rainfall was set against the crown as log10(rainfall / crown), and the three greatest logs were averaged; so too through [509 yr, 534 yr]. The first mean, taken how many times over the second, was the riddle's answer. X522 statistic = 1.6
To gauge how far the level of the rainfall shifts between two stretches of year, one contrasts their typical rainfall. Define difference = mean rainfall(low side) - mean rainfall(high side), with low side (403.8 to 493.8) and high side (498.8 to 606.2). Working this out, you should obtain -18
